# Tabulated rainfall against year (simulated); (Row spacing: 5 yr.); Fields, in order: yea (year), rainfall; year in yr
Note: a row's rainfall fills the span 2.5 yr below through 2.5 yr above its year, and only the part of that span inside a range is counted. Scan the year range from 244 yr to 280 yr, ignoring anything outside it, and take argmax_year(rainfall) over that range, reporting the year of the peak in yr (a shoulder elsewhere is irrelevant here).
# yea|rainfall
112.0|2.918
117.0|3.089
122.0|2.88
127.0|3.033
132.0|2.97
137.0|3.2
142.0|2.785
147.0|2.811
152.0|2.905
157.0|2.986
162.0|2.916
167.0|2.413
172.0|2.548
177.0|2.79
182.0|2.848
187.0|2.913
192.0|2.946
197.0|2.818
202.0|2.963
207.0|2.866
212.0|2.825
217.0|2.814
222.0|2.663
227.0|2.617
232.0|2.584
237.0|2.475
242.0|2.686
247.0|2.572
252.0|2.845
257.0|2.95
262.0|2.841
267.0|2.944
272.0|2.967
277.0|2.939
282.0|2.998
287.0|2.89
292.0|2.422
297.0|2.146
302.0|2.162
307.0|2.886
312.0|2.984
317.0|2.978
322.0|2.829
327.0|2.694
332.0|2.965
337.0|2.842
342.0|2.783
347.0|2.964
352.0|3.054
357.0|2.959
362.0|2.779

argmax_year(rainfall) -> 272.0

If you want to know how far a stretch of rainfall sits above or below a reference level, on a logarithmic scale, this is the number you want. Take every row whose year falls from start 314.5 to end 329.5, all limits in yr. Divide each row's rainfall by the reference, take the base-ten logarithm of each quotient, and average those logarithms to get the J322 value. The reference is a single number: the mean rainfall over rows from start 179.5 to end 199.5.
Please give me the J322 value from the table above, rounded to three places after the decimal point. -0.008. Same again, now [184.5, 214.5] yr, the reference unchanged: 0.001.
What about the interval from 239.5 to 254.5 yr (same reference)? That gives -0.028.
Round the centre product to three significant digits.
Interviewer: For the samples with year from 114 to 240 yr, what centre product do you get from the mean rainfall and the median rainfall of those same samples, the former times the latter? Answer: 8.05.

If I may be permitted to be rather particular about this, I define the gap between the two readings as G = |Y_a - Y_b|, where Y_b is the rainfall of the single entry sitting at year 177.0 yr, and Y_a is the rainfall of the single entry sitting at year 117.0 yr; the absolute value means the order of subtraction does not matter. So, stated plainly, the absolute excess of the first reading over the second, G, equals 0.30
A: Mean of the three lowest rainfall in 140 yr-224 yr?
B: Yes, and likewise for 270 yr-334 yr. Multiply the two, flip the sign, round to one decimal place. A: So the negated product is -5.7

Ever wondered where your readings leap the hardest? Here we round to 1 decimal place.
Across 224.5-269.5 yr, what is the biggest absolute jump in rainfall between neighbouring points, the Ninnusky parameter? 0.3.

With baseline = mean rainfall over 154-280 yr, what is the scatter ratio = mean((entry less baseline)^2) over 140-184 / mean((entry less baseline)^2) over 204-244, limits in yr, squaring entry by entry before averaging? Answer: 1.2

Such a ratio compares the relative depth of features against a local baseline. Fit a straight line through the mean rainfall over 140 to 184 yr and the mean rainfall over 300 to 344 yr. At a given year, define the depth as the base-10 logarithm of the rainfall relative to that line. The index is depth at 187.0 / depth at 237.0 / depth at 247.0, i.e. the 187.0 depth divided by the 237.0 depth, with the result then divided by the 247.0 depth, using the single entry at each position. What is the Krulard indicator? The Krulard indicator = 11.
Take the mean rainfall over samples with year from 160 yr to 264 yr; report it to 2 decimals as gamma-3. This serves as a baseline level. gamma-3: 2.76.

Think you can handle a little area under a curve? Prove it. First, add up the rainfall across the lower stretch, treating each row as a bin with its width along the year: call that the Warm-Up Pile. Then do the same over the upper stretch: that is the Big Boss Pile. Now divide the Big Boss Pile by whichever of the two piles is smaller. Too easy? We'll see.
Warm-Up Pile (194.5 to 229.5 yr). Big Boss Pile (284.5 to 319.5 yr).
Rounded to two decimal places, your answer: 1.00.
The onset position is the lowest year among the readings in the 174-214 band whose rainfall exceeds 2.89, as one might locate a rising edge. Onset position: 187.0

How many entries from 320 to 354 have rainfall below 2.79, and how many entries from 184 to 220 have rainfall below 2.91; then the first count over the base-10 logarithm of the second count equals 3.3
